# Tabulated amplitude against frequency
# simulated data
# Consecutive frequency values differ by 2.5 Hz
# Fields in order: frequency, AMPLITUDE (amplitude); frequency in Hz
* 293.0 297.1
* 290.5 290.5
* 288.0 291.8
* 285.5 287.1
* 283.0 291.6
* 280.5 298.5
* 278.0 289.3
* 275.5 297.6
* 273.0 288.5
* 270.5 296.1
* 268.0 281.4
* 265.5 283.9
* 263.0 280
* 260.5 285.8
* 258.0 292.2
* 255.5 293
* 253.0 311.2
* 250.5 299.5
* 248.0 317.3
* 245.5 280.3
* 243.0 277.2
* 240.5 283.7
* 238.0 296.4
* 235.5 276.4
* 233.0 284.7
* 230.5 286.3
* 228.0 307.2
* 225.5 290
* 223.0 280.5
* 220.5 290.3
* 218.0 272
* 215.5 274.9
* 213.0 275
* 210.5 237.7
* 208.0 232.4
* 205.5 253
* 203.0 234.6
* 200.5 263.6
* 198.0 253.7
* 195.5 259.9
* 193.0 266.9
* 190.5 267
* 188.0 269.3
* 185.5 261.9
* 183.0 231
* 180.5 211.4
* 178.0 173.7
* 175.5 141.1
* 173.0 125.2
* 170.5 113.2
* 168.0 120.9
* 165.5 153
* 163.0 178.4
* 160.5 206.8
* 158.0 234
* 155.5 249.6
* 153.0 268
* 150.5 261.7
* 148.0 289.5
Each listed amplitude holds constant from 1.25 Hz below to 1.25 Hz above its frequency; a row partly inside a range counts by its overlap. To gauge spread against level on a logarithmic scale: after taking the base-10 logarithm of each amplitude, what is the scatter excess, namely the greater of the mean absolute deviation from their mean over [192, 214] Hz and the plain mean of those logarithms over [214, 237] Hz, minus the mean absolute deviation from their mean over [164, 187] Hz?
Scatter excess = 2.34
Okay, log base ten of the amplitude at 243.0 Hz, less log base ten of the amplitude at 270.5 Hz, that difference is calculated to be -0.029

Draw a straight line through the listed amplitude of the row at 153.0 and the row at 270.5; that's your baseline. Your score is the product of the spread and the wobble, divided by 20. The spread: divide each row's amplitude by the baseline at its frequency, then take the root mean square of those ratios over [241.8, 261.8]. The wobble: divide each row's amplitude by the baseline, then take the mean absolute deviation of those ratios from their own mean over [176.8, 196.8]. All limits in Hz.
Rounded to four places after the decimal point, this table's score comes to 0.0050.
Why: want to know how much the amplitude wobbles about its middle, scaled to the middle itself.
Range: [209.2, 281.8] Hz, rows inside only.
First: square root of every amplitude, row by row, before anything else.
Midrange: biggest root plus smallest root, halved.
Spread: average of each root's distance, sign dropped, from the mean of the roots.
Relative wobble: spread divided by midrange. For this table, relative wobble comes 0.018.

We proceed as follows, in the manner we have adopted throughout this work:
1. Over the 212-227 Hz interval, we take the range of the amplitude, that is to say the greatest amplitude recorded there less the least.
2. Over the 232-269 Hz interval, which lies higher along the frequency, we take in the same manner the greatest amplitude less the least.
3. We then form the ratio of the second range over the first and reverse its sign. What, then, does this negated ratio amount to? -2.2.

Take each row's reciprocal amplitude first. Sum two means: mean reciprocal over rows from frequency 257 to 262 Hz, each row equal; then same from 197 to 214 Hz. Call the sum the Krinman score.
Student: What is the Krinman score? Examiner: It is 0.0075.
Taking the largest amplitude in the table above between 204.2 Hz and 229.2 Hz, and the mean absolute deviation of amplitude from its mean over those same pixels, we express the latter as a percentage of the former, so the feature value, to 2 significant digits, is 5.9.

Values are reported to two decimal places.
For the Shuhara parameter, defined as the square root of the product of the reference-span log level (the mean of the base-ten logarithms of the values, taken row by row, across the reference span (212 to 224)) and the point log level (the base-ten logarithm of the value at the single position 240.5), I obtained 2.45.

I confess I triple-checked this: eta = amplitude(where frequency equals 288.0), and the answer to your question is 291.8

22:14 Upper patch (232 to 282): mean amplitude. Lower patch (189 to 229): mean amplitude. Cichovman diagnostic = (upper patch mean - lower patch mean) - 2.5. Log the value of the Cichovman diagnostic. 22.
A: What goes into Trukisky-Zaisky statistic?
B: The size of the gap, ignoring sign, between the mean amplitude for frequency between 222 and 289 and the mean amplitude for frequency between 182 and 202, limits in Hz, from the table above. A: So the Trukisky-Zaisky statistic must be 31.5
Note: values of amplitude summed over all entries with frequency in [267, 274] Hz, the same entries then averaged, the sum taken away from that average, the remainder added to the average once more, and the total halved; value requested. -144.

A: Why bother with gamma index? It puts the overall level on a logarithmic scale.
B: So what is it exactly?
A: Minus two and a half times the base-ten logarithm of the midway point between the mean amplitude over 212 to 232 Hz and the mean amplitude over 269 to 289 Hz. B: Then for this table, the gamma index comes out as -6.15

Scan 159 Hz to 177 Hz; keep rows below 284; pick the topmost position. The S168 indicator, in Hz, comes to 175.5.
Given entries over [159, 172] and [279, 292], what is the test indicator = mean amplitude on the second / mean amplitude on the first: 1.9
